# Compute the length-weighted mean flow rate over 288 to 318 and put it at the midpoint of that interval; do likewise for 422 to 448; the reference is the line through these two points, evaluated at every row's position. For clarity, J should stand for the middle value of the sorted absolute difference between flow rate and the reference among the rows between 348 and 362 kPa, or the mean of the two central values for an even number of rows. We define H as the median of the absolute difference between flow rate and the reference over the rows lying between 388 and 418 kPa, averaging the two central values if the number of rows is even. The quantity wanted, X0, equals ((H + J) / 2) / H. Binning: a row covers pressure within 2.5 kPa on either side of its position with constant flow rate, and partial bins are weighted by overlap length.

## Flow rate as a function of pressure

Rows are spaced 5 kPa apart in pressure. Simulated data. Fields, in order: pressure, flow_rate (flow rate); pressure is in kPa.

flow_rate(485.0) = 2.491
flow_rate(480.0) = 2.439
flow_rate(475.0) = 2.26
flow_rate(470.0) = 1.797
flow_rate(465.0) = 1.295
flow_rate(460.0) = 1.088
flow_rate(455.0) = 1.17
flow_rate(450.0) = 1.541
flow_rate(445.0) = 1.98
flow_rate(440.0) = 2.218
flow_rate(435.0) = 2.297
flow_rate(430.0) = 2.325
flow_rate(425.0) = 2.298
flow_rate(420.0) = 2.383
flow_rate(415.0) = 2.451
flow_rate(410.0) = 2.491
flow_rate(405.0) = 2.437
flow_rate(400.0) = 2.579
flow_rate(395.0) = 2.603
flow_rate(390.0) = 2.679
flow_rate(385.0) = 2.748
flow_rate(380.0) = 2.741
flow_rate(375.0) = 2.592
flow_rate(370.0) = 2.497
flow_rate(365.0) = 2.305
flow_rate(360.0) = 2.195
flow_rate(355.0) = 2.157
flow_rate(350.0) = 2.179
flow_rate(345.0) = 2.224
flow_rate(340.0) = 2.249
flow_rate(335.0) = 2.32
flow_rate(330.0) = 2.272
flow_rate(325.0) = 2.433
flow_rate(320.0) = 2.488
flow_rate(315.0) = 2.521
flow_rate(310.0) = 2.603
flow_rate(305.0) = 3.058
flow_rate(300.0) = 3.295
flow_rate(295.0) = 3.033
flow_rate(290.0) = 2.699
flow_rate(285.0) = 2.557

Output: 1.80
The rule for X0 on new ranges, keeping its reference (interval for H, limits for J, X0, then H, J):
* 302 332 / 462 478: 0.92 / 0.29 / 0.24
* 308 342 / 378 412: 0.80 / 0.32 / 0.19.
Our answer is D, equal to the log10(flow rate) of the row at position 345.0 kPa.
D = 0.347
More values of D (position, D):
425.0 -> 0.361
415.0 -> 0.389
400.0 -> 0.411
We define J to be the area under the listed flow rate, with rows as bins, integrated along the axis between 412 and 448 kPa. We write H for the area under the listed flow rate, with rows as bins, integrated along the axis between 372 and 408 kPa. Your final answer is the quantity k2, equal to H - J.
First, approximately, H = 94.4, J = 82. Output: 13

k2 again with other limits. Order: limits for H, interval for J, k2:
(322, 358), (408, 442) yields 2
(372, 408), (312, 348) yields 9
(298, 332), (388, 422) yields 5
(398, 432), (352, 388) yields -6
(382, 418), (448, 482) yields 37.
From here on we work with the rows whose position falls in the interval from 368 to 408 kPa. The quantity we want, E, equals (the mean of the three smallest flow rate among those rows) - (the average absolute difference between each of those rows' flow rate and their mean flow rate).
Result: 2.42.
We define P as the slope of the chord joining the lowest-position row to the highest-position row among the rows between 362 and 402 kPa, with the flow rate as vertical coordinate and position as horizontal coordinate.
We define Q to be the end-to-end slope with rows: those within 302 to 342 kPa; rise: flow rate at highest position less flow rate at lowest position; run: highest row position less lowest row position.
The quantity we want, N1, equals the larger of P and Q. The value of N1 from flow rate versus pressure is 0.008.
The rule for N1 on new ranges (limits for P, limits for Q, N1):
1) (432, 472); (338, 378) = 0.010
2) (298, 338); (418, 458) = -0.028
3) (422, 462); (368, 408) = -0.002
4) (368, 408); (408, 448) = -0.002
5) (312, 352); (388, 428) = -0.010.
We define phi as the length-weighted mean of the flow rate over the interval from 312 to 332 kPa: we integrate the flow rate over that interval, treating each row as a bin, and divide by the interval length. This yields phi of 2.4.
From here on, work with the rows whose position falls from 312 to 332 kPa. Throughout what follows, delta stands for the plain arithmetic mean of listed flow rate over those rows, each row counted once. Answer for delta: 2.43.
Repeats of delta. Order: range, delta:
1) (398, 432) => 2.42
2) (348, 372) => 2.27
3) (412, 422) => 2.42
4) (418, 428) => 2.34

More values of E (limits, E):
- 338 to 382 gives 2.00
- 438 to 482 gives 0.76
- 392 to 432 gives 2.25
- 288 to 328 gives 2.21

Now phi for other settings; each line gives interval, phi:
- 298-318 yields 2.8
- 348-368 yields 2.2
